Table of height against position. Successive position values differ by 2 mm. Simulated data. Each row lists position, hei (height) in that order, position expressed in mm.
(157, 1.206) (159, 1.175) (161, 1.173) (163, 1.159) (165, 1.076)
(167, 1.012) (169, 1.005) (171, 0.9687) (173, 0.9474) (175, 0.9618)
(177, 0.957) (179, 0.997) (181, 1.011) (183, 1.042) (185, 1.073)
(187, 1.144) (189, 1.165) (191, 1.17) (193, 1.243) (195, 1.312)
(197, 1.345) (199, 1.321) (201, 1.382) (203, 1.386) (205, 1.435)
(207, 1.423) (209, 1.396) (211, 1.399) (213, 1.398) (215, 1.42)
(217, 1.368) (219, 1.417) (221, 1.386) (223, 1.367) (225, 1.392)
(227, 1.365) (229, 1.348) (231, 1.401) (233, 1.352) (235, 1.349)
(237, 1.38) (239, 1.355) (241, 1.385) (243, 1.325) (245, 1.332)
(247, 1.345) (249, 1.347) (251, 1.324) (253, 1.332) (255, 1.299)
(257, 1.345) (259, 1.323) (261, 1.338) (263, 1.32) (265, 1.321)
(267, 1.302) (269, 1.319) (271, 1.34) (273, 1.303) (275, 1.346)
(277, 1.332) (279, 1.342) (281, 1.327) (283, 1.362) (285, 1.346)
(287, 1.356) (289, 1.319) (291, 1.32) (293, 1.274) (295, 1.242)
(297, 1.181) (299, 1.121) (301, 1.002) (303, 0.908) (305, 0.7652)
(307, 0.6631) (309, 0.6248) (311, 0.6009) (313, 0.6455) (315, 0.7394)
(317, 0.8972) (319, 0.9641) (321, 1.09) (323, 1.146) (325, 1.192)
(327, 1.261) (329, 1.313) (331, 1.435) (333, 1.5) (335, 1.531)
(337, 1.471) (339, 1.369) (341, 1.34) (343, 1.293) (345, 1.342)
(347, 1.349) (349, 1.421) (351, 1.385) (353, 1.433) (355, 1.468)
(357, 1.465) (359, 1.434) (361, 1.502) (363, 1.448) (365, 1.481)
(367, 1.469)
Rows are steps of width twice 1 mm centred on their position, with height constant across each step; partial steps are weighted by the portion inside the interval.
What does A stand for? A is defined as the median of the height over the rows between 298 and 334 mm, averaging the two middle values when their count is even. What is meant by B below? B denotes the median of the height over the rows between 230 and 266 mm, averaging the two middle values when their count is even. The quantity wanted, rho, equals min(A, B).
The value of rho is 0.983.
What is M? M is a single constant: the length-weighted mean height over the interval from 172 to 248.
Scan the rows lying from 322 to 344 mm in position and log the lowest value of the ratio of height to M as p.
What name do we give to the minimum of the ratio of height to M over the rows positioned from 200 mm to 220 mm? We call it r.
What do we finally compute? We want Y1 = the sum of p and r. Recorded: 2.0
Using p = 0.9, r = 1.07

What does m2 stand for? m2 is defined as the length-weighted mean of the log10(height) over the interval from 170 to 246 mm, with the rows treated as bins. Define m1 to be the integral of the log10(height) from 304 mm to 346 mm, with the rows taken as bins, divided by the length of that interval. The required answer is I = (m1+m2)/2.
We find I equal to 0.06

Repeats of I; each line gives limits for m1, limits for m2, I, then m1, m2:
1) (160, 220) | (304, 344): 0.05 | 0.08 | 0.02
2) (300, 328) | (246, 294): 0.03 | -0.06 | 0.12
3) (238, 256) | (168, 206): 0.09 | 0.13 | 0.06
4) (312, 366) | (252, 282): 0.11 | 0.10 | 0.12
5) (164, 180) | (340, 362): 0.07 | 0.00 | 0.15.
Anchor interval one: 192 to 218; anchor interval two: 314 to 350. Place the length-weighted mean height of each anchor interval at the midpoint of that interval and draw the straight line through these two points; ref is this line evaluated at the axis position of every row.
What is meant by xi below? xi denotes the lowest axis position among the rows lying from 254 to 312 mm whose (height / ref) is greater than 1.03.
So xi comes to 283 mm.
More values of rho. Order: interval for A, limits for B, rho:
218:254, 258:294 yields 1.325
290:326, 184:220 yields 0.983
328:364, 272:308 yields 1.311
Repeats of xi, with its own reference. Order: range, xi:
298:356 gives 329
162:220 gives 205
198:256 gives 205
